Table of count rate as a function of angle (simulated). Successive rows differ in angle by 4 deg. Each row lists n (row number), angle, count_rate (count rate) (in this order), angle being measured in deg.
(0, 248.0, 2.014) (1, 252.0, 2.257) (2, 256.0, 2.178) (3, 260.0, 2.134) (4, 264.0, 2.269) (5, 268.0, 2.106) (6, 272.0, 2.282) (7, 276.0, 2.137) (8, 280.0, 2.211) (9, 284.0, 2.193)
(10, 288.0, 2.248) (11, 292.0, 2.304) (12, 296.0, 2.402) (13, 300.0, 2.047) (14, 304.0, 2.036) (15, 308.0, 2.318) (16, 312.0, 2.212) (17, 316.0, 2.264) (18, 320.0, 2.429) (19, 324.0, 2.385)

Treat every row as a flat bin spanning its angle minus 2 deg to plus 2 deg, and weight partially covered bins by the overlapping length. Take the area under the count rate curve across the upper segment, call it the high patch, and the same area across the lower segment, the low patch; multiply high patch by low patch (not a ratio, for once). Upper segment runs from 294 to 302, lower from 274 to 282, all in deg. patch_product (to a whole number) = 310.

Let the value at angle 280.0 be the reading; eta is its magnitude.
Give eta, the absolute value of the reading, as 2.21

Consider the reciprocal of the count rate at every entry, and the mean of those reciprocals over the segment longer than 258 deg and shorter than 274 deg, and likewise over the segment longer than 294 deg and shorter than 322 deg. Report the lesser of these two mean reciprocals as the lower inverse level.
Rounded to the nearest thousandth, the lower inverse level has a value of 0.448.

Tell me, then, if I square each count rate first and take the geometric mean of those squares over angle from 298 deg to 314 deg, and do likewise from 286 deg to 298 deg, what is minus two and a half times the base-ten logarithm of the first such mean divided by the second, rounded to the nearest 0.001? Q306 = 0.163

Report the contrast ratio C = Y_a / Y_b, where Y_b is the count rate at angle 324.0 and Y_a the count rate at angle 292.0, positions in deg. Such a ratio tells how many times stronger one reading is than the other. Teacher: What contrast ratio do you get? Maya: 0.966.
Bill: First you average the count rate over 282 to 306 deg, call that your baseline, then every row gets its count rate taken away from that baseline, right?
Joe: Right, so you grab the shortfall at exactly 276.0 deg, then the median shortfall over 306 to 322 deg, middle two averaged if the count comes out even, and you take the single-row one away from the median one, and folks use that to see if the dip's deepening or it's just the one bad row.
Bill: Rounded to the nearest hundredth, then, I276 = -0.15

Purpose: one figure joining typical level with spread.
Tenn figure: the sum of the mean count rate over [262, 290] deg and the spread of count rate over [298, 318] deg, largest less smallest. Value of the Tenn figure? 2.49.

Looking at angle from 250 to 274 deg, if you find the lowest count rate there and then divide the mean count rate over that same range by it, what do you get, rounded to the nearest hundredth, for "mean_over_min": 1.05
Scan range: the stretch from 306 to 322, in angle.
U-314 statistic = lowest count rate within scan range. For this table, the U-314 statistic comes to 2.212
